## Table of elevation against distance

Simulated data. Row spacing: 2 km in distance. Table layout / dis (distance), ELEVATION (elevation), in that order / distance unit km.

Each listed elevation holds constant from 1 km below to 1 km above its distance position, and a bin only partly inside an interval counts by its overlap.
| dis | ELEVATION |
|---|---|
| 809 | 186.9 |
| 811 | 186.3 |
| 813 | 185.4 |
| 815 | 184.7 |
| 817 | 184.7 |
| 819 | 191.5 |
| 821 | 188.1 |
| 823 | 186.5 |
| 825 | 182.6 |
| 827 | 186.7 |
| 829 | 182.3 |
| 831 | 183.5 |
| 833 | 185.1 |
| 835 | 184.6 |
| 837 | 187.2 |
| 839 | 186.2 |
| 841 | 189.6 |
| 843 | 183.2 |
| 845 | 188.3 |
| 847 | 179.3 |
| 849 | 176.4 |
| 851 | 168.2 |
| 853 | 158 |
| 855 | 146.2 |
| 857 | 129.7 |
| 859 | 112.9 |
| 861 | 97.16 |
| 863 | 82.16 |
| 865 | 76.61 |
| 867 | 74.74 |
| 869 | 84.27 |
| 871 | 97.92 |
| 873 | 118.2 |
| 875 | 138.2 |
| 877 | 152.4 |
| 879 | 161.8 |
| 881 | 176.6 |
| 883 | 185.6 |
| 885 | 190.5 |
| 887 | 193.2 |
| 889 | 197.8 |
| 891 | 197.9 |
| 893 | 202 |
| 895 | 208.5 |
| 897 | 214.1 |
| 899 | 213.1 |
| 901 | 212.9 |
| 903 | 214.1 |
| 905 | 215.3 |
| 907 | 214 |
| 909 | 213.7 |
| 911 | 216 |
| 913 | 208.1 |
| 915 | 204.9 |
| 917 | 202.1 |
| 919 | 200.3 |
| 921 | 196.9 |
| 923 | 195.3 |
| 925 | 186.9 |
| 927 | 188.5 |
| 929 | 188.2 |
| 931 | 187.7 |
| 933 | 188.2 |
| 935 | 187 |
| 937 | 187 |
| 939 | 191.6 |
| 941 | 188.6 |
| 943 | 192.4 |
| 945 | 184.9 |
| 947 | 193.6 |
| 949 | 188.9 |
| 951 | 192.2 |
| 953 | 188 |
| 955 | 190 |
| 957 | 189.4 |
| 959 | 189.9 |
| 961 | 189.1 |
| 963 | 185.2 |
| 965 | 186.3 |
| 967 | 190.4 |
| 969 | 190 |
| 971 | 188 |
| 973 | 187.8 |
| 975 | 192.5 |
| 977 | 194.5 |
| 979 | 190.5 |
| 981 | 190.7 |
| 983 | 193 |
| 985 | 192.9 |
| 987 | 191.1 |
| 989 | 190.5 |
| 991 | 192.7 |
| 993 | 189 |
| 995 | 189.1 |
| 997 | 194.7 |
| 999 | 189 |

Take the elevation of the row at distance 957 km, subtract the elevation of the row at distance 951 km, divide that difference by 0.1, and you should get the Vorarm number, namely -28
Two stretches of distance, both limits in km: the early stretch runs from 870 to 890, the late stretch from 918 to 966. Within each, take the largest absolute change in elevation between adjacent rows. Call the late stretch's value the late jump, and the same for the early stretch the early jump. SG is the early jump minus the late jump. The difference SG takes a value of 12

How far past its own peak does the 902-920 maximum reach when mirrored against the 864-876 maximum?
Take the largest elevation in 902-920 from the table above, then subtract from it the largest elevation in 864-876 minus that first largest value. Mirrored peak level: 294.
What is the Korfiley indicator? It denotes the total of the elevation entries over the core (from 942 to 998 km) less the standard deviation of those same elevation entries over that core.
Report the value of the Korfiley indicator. 5325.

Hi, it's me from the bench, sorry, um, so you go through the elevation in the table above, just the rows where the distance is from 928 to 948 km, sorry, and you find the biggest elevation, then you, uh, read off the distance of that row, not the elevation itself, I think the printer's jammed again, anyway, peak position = 947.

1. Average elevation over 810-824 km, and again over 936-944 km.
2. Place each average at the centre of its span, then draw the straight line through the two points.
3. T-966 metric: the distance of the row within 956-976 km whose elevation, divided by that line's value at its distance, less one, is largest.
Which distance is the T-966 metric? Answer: 975 km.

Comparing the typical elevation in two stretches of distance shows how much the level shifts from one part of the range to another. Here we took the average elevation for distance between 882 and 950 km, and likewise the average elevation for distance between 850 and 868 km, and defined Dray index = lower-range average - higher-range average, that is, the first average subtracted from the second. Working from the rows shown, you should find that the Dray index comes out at -82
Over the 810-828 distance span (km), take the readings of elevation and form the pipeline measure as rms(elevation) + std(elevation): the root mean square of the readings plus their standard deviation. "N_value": 189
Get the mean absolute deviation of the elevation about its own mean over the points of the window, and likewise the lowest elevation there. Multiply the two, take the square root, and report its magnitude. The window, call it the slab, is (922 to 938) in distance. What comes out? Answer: 18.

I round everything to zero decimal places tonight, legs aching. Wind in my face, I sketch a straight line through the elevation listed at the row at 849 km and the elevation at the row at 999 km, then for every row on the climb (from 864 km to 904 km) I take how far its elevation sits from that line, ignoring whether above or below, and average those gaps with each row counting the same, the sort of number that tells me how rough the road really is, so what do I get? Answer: 39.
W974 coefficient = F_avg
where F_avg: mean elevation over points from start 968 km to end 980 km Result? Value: 191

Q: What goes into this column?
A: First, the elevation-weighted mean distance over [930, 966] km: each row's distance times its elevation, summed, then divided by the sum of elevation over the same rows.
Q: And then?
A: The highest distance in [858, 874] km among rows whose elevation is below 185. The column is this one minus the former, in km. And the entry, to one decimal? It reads -75.0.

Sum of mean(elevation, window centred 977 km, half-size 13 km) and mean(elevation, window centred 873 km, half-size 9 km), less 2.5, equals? 308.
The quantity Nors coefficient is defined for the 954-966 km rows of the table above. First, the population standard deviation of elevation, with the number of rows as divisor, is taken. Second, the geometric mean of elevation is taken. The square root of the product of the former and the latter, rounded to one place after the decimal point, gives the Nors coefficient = 18.7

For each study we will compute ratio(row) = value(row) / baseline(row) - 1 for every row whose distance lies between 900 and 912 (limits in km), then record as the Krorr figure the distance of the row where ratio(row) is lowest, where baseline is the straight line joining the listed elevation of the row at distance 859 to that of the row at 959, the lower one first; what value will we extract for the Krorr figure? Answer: 909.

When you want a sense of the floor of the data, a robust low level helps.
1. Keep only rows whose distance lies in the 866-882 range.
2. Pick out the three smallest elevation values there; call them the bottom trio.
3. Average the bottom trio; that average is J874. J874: 85.6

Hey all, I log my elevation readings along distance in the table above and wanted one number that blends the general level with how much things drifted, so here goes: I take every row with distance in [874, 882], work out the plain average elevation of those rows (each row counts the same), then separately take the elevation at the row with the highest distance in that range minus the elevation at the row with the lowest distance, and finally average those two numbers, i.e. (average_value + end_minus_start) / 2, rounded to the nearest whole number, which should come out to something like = 98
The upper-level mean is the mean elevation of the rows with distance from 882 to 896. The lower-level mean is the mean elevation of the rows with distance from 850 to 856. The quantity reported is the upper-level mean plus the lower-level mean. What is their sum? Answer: 354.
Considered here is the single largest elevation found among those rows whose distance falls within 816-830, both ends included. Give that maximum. 191.5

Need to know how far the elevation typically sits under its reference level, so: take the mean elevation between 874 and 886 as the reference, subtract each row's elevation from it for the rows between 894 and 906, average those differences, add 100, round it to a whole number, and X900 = 55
